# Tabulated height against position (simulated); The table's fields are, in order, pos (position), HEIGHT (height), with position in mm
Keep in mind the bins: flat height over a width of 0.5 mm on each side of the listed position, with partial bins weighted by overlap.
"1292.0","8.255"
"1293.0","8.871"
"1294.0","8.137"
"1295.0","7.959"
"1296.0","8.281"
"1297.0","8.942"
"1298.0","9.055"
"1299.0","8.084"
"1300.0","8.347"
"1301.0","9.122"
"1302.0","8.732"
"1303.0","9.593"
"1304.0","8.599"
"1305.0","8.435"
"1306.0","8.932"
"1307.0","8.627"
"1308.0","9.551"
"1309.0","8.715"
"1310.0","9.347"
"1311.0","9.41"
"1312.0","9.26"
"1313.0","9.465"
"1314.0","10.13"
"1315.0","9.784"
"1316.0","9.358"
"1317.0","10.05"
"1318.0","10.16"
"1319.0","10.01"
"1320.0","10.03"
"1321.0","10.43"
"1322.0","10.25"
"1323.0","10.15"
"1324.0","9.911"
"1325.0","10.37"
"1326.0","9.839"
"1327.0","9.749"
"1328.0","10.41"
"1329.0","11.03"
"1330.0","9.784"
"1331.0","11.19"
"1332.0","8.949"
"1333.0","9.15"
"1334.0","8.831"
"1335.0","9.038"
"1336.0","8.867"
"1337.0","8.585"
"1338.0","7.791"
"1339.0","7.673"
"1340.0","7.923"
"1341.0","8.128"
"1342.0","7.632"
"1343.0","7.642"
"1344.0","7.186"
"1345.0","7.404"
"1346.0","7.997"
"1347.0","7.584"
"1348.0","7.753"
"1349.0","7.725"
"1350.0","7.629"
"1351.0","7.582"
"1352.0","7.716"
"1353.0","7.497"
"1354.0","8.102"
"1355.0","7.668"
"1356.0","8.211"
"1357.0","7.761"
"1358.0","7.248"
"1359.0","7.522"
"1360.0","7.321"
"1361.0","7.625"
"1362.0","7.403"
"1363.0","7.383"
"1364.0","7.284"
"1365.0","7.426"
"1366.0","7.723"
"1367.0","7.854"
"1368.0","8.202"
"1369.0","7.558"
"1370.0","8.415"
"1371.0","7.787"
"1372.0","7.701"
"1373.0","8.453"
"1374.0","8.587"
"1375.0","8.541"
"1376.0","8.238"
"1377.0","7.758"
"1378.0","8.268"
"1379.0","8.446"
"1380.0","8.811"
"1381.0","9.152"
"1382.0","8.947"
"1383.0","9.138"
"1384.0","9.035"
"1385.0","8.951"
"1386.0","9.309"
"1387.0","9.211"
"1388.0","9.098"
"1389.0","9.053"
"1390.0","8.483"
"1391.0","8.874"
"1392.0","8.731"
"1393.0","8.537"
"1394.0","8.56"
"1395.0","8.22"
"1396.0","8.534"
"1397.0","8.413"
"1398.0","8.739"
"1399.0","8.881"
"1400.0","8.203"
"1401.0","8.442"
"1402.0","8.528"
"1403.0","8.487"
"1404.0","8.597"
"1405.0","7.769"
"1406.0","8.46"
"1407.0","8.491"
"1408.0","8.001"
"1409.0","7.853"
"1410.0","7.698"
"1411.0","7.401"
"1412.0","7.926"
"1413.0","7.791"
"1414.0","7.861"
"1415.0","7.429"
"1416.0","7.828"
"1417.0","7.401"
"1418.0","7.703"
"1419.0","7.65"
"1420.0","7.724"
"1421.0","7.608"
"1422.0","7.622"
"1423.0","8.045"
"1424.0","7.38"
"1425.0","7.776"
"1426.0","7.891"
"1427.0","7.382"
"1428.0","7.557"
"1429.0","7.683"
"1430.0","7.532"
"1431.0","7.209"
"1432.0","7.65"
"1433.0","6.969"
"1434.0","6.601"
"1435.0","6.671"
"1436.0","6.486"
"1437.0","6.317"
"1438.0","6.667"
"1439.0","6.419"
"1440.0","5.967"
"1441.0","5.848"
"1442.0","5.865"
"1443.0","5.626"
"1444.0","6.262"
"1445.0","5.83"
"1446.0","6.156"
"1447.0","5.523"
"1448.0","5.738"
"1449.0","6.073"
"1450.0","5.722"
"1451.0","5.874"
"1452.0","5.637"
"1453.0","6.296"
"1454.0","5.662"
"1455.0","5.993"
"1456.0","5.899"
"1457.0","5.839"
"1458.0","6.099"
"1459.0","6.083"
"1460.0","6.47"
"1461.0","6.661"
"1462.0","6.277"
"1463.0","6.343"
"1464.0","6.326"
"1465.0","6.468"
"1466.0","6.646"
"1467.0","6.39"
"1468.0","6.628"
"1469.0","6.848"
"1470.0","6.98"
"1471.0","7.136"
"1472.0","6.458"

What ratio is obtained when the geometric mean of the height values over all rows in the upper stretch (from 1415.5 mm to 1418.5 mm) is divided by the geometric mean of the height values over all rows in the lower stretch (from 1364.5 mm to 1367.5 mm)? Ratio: 1.00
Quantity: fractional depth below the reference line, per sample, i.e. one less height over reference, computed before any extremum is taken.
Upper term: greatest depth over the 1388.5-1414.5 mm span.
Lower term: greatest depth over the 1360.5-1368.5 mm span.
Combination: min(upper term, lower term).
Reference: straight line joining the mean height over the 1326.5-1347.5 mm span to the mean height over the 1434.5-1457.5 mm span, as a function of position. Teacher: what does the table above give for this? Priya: -0.08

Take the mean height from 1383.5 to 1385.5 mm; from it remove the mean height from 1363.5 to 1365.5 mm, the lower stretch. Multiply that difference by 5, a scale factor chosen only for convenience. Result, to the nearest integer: 8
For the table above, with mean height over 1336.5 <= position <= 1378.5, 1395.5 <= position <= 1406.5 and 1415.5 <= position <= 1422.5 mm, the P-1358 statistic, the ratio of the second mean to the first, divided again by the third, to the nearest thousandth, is 0.142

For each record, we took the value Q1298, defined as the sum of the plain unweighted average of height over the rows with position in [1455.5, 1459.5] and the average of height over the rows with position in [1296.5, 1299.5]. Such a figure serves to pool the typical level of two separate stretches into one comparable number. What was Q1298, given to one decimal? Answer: 14.7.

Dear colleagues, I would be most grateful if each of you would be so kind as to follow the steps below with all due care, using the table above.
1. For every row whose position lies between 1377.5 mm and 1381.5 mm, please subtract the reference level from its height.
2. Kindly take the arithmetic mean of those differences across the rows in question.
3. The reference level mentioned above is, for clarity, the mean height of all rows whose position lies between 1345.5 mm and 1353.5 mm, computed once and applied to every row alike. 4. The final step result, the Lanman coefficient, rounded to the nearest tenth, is 1.0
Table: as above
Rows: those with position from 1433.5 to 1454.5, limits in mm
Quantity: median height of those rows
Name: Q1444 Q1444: 6.0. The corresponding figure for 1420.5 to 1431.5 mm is 7.6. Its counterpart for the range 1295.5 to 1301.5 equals 8.6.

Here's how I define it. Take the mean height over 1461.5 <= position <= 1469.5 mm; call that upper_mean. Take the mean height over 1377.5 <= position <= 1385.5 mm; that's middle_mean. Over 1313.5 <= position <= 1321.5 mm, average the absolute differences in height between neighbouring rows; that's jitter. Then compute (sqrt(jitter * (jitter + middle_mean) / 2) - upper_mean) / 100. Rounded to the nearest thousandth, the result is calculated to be -0.053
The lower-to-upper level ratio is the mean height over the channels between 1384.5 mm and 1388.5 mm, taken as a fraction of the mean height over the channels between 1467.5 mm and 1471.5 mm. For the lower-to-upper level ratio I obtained 1.3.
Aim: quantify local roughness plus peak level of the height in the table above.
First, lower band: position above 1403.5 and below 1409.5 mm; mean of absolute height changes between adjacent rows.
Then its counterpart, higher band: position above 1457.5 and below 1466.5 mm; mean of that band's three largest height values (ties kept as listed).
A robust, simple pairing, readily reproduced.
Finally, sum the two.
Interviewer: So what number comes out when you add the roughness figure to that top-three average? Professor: 7.0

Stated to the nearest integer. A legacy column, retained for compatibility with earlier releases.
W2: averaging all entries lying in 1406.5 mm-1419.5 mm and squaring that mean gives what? 60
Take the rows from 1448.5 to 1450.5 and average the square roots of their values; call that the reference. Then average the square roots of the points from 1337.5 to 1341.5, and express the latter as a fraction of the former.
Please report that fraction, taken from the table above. 1.16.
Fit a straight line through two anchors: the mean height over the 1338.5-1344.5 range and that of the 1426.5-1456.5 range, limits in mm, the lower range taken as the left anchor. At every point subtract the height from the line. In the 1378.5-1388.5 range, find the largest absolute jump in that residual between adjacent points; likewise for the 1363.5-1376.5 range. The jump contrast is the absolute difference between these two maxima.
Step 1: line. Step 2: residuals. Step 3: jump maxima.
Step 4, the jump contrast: 0.49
